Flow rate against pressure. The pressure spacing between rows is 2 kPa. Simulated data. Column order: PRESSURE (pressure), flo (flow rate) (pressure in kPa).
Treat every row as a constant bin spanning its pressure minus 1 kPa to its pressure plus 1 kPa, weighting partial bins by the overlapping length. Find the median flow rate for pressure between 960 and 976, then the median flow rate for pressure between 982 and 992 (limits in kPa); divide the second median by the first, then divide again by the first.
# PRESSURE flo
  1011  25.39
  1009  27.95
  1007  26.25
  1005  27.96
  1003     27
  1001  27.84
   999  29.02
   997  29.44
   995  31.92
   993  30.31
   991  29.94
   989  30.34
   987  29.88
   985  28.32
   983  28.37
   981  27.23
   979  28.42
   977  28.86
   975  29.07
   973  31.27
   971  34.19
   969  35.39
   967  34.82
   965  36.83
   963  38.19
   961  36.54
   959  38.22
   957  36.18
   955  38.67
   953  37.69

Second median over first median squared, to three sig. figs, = 0.0242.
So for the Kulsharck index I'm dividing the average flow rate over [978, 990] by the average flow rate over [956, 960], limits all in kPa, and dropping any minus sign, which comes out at 0.77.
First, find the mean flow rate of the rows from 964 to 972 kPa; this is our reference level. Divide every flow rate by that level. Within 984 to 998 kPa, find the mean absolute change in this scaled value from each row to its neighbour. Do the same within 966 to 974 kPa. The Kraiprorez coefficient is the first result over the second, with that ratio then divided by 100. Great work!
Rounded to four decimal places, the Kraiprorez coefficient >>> 0.0073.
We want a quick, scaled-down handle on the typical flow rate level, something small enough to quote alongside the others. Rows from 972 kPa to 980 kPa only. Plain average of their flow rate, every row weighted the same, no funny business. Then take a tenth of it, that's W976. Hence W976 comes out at 2.9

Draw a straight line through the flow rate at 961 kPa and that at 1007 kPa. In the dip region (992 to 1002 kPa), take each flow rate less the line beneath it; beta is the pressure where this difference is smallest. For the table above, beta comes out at 1001 kPa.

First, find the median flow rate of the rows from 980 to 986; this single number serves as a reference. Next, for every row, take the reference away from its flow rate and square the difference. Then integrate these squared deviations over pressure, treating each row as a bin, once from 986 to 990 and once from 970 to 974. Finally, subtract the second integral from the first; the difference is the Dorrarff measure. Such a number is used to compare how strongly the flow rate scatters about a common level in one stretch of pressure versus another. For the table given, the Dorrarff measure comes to -73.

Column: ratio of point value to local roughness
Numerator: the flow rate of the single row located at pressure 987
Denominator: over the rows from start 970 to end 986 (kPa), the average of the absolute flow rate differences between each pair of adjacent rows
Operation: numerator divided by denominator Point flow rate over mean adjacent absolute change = 26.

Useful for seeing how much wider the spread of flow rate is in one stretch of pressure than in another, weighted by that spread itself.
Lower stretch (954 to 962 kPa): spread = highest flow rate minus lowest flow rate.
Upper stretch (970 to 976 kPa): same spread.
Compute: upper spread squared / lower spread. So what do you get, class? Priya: 11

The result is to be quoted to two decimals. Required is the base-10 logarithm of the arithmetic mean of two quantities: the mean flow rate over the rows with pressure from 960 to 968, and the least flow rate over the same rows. 1.55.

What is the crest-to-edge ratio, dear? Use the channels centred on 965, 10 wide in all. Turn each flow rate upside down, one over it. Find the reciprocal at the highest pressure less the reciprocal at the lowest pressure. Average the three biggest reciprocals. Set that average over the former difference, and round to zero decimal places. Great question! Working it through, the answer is 32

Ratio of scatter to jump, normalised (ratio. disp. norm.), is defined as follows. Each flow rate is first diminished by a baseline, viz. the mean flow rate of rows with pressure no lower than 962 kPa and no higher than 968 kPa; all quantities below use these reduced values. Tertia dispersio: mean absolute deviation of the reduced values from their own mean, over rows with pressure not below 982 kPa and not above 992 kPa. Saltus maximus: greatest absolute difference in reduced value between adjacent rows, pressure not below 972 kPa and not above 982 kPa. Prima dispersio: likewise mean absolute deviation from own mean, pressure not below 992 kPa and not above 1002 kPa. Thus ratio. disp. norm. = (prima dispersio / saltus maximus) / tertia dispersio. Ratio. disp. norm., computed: 0.6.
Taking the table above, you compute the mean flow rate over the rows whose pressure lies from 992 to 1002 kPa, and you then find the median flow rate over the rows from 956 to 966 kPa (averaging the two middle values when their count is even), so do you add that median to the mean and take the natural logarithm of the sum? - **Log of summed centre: 4.20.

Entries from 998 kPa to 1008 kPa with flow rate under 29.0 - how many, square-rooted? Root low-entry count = 2.00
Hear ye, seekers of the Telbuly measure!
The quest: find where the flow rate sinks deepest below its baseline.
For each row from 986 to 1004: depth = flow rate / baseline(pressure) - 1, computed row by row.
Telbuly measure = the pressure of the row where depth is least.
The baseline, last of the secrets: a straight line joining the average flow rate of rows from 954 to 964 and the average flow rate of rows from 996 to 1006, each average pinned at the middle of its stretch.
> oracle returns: 987 kPa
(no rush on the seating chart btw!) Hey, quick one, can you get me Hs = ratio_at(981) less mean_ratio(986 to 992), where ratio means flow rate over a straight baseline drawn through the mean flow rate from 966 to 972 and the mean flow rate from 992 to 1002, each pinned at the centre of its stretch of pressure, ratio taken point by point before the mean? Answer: -0.13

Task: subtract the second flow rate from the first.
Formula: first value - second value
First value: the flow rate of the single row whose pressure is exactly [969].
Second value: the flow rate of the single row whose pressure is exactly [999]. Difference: 6.4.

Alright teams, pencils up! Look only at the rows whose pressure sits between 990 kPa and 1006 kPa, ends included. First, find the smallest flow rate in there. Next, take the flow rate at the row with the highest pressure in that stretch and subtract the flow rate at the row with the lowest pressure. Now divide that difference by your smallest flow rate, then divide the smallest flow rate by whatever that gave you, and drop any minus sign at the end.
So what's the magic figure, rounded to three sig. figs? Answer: 368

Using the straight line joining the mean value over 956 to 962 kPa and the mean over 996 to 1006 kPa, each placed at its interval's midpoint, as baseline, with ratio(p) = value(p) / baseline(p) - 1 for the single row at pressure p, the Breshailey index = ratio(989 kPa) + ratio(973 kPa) -0.095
